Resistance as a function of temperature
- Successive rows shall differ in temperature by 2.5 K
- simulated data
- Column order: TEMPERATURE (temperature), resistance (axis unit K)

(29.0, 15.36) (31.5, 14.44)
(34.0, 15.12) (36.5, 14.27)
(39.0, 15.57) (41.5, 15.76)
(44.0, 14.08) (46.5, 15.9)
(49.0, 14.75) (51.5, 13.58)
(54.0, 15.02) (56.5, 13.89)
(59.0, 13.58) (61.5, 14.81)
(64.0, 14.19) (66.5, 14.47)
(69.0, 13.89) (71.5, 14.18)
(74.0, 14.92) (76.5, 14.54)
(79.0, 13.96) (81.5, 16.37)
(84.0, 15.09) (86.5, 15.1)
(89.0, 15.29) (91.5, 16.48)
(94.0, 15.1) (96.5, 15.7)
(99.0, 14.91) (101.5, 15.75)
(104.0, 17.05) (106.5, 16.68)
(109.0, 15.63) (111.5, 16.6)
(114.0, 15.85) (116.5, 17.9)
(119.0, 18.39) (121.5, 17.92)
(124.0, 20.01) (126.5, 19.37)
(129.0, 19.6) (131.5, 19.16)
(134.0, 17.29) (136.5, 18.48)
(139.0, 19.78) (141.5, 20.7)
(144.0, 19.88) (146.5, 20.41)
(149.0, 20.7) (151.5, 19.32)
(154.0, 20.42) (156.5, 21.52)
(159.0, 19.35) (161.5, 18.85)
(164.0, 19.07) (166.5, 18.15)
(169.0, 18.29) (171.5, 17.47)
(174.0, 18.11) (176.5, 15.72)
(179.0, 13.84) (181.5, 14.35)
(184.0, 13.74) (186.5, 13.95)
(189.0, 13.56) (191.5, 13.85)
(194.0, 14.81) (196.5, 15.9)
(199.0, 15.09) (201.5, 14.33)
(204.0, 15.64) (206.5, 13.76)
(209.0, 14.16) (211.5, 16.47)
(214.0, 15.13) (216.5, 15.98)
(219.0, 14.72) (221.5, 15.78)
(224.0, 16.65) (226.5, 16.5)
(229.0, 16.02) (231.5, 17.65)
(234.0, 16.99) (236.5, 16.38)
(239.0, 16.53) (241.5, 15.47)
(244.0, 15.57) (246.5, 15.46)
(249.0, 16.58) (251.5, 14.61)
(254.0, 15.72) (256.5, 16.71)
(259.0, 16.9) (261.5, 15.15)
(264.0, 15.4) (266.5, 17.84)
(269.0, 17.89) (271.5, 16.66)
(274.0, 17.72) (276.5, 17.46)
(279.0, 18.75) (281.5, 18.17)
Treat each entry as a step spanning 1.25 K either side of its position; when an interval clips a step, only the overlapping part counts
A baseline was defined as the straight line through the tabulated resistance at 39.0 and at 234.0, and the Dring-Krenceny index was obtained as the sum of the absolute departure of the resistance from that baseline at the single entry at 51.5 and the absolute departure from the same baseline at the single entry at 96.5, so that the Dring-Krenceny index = 2.4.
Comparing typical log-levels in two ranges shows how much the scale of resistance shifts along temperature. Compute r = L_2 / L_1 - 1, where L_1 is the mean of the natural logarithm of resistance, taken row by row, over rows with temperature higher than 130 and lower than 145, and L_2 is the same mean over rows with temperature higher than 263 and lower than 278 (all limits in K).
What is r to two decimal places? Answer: -0.04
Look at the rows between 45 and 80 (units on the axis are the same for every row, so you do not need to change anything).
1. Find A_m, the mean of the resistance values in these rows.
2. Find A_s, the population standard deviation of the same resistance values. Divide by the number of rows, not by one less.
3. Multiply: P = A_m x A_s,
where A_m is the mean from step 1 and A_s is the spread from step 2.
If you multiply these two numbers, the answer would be 9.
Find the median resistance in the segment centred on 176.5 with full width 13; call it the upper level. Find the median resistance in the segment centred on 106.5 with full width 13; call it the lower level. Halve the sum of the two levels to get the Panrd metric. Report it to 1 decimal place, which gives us 16.2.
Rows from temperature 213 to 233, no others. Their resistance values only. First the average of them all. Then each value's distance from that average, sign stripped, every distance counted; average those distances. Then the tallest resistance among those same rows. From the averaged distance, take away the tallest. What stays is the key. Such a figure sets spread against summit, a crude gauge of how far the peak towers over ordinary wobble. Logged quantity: -17.0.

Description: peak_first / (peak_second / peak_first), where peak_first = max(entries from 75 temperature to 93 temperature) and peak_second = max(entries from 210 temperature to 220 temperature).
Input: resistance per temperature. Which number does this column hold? 16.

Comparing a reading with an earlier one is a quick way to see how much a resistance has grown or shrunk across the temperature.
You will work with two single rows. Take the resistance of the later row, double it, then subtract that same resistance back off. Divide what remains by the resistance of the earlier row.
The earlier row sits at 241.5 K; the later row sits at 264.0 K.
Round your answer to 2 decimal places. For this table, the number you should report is 1.00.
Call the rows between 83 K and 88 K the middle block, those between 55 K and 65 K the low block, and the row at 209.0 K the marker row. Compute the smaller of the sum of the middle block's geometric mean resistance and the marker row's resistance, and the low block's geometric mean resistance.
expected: 14.1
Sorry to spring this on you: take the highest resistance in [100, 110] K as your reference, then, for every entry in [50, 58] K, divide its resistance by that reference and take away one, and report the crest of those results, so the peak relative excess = -0.12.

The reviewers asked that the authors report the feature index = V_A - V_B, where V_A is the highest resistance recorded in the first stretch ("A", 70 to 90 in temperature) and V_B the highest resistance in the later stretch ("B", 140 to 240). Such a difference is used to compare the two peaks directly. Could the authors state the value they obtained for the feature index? -5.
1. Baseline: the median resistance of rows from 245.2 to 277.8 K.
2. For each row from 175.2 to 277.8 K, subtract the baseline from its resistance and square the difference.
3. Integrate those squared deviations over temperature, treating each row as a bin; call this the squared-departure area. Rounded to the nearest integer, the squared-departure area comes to 255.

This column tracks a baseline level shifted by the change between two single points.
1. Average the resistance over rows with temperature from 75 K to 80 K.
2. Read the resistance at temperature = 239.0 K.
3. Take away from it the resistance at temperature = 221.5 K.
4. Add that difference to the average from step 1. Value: 15.0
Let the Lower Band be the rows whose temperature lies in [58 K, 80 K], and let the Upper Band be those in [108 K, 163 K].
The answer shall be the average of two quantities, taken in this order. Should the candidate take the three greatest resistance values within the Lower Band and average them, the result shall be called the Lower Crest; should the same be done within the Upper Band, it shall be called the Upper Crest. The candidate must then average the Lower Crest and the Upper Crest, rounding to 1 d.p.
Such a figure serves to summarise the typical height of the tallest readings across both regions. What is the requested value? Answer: 17.9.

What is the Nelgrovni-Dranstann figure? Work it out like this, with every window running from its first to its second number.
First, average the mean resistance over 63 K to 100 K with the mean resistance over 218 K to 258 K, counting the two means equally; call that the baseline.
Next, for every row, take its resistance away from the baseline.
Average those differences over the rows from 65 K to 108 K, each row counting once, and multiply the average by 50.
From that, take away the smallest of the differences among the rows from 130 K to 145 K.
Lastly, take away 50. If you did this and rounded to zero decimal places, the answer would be -32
